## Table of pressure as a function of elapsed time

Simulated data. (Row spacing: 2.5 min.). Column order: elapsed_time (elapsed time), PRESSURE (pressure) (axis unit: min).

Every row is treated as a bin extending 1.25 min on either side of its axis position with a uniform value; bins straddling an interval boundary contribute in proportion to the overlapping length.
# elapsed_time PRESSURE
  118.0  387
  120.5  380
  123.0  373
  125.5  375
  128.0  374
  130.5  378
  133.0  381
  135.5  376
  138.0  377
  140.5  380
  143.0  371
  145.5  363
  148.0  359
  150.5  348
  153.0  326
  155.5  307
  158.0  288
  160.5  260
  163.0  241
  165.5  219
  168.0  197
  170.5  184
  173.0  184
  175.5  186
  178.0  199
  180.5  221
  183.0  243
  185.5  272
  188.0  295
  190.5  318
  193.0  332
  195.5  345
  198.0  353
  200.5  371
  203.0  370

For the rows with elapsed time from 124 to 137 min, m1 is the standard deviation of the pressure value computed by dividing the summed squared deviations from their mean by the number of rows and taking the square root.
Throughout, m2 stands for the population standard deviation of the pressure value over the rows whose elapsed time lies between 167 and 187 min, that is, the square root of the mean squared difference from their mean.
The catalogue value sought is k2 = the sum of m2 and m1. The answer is 33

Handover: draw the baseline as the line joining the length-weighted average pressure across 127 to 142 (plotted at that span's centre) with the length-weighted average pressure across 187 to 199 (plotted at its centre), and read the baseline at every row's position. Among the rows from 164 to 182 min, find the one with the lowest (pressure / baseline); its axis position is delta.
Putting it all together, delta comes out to 170.5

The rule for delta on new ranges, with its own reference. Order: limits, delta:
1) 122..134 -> 123.0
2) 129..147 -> 145.5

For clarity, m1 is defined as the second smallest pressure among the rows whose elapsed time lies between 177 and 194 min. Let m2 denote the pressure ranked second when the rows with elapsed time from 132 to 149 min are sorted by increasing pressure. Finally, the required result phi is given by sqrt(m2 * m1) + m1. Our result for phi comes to 504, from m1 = 221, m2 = 363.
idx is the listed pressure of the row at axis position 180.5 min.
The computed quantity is 221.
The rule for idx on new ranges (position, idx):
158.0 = 288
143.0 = 371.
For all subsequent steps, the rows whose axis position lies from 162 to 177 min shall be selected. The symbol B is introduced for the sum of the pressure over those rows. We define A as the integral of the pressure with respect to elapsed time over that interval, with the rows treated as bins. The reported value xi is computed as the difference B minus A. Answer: -1806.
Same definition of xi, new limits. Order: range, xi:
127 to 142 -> -3398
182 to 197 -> -2735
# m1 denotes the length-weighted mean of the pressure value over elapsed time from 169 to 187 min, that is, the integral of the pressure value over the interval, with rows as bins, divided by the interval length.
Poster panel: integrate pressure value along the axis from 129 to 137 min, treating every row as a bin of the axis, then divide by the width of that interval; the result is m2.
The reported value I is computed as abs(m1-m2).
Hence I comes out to 165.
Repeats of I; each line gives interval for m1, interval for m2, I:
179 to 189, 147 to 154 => 89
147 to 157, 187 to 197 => 9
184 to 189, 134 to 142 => 97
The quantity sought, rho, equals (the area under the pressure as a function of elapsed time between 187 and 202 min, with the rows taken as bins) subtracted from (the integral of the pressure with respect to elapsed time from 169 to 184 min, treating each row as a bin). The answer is -2023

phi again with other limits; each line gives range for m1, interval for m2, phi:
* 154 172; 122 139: 468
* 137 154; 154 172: 610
